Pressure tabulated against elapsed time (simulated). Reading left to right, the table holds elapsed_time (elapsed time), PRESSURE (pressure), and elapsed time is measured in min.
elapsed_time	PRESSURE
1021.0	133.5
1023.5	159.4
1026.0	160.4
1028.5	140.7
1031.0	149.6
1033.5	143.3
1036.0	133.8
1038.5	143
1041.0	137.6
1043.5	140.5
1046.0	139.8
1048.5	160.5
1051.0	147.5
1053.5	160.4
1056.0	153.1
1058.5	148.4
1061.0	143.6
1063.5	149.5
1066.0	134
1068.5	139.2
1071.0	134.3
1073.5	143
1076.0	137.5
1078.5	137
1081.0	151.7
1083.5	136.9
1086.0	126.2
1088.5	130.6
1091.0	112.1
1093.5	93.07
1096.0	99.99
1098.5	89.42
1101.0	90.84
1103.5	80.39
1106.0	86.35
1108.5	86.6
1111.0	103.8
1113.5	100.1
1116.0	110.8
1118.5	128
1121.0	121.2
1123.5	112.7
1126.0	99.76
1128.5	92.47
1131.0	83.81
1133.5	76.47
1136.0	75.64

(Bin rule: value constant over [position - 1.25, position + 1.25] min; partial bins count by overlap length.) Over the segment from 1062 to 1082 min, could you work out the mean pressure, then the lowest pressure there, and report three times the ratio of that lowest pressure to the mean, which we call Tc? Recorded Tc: 2.86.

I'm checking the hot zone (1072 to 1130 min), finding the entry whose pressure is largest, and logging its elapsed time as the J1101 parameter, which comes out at 1081.0 min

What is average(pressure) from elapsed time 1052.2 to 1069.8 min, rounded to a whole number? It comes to 147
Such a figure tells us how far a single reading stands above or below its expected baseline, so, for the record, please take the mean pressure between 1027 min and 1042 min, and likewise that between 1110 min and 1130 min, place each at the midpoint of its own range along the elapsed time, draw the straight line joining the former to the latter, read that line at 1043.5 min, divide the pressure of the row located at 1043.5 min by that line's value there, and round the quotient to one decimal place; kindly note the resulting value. 1.0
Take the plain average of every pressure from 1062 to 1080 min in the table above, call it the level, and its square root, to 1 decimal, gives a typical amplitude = 11.8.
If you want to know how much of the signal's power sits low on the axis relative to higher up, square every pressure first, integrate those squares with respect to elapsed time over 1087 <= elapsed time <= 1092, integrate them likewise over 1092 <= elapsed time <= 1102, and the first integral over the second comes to 0.8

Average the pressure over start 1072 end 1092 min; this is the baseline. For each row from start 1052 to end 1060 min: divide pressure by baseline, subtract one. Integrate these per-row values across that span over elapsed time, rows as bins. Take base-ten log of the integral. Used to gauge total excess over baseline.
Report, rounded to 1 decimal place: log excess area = 0.0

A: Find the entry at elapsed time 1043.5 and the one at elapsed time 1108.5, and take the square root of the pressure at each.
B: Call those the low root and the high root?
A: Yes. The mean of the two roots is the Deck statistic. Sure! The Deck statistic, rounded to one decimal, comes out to 10.6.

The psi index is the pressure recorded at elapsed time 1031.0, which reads 149.6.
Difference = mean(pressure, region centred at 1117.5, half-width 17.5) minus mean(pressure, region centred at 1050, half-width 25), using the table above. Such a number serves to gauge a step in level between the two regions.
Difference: -47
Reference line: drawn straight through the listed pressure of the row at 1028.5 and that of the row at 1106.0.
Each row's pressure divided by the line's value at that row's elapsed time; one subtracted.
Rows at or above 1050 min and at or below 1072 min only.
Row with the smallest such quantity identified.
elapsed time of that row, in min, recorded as 1066.0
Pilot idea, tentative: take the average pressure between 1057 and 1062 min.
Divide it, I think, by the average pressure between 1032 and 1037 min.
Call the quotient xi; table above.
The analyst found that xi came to 1.05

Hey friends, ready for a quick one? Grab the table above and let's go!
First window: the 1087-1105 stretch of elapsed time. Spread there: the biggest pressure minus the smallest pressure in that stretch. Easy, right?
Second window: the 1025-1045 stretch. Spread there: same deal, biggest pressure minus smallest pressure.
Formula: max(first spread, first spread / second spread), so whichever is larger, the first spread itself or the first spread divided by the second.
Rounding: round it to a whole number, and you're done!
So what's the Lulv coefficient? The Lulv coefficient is 50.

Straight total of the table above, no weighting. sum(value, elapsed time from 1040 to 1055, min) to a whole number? 886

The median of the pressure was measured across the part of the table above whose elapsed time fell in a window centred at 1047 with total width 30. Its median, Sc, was 143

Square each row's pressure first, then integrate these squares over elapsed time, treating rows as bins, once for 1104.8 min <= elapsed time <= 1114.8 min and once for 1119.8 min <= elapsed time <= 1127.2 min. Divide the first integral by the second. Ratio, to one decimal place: 1.0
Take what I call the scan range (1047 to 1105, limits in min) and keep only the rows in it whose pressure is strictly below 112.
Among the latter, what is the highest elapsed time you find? 1103.5 min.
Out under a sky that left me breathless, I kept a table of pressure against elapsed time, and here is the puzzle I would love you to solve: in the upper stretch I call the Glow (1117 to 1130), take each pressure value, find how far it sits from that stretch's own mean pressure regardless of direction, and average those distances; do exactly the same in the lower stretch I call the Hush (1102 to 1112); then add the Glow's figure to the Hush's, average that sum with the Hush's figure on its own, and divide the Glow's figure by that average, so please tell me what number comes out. 0.90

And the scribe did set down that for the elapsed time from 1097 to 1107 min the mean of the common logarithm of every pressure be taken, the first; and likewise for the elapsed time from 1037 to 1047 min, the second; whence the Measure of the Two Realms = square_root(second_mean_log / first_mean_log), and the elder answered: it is 1.05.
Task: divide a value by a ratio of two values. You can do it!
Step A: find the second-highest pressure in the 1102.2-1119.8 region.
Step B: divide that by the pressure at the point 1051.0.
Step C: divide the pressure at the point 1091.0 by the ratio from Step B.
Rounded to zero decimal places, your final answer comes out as 149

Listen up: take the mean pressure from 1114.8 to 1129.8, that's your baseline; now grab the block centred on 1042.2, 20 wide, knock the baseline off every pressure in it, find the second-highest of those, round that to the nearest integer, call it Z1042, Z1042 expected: 37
